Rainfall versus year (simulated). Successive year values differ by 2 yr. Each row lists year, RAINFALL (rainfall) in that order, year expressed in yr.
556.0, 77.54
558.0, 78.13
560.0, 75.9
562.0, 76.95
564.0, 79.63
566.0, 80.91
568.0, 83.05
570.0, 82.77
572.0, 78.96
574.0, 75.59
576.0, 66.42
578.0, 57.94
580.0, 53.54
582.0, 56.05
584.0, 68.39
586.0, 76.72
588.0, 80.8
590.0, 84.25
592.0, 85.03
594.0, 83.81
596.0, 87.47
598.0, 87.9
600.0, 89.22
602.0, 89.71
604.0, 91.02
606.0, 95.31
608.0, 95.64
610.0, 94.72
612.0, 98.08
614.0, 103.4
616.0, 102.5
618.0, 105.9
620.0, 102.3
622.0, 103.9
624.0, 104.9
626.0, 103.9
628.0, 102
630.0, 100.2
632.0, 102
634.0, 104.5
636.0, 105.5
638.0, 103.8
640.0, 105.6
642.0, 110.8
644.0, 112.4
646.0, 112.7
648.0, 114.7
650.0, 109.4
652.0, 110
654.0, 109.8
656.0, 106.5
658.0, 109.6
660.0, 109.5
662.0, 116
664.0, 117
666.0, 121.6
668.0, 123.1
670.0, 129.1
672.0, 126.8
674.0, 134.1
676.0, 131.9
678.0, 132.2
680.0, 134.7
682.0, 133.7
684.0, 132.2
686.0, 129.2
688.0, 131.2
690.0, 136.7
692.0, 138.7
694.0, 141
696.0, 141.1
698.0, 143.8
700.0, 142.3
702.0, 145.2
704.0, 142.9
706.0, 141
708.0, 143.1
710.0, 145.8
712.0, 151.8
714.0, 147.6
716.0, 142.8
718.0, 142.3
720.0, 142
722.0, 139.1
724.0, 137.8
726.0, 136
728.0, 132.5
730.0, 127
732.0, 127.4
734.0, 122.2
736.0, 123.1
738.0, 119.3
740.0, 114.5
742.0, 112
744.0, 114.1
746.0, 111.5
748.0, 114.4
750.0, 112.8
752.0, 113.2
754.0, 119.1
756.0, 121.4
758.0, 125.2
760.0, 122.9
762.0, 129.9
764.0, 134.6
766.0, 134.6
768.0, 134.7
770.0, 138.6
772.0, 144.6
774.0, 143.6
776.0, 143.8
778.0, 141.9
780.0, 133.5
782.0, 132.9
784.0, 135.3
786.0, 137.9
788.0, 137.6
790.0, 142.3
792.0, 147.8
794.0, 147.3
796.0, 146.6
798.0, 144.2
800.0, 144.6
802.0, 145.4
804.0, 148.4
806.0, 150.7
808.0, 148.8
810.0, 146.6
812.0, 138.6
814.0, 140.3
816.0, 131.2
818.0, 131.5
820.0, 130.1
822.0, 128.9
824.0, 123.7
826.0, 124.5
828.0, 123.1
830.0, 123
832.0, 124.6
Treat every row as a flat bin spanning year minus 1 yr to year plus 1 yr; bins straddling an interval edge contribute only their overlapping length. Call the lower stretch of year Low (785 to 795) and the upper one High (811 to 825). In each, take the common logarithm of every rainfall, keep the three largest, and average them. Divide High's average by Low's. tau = 0.99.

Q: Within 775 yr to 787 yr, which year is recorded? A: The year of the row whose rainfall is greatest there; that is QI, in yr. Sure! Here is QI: 776.0 yr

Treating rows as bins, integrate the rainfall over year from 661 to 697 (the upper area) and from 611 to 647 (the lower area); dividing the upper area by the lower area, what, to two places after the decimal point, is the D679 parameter 1.25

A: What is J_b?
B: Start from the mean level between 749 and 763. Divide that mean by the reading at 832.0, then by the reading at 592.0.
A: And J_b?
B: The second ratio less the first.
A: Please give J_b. 0.45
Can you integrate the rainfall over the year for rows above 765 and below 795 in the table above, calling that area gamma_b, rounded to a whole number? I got 4193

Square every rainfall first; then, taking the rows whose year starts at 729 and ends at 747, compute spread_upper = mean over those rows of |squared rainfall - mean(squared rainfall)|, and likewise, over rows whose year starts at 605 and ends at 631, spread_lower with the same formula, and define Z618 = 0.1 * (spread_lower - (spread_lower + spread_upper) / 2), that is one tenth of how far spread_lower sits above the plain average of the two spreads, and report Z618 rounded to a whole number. -31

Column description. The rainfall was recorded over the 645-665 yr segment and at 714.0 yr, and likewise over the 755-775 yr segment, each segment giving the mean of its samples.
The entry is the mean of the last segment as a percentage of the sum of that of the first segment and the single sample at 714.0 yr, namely 51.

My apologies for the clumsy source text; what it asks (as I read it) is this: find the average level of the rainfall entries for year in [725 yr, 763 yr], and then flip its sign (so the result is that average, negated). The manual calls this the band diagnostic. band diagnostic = -121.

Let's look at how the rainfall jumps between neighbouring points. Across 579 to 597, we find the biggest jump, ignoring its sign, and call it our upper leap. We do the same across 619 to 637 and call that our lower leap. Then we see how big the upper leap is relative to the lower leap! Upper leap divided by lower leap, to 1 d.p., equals 4.9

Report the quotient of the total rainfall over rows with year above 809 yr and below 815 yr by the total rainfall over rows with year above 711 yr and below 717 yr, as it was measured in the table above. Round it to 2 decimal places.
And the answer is 0.96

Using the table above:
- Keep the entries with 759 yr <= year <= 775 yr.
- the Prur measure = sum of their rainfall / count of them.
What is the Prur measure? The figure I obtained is 135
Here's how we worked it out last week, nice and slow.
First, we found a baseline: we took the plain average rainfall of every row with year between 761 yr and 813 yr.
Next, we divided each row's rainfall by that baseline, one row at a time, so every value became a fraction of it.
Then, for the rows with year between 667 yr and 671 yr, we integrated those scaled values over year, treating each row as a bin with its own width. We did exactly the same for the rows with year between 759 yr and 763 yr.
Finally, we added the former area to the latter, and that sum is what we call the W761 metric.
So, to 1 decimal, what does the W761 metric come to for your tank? 7.1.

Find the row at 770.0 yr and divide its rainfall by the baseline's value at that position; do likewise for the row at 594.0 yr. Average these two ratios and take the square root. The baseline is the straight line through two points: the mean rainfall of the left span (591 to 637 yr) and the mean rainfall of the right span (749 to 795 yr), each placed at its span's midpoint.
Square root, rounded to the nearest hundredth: 0.99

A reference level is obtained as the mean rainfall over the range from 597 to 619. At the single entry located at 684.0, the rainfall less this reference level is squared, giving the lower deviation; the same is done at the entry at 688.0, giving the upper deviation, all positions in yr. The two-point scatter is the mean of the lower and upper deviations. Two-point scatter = 1292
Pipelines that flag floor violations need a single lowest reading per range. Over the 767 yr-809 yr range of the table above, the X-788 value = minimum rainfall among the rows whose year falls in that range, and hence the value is 132.9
